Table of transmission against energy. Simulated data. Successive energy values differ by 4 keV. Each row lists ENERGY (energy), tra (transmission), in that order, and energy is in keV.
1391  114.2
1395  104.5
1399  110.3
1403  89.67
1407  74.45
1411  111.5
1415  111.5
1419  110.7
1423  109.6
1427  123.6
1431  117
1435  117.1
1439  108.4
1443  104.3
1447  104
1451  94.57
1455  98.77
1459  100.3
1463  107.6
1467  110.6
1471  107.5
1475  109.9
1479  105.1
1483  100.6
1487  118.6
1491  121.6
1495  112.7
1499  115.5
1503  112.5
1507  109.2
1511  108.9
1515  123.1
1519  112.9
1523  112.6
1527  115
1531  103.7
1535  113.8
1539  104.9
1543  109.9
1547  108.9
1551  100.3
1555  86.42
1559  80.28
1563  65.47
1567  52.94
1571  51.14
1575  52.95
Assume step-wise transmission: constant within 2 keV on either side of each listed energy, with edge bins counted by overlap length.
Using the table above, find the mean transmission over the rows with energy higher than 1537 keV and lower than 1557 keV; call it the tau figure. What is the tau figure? 102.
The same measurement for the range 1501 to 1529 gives 113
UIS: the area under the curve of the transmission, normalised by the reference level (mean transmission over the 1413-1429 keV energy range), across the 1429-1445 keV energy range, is 15.7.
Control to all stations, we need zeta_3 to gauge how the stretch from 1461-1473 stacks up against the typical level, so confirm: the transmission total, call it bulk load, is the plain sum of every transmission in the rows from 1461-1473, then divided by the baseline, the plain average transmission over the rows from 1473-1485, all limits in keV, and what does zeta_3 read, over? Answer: 3.1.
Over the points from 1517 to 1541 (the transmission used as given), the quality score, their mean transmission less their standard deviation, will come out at 106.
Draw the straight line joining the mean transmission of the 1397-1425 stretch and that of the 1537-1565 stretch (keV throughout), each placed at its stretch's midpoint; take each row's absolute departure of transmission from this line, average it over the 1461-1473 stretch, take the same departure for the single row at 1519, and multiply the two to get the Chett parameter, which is 164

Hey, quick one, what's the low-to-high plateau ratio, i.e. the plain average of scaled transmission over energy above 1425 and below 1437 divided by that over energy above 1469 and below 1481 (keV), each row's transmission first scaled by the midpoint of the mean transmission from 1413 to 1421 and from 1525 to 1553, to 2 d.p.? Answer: 1.11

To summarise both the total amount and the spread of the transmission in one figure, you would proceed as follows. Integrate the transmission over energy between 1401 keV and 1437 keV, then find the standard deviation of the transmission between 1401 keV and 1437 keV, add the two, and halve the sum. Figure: 1938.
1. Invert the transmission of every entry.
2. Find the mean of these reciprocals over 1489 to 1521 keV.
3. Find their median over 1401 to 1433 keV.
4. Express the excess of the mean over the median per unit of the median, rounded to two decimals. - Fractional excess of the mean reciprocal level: -0.03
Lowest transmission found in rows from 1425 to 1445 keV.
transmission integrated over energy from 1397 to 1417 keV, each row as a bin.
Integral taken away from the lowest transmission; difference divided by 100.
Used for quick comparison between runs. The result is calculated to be -18.9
